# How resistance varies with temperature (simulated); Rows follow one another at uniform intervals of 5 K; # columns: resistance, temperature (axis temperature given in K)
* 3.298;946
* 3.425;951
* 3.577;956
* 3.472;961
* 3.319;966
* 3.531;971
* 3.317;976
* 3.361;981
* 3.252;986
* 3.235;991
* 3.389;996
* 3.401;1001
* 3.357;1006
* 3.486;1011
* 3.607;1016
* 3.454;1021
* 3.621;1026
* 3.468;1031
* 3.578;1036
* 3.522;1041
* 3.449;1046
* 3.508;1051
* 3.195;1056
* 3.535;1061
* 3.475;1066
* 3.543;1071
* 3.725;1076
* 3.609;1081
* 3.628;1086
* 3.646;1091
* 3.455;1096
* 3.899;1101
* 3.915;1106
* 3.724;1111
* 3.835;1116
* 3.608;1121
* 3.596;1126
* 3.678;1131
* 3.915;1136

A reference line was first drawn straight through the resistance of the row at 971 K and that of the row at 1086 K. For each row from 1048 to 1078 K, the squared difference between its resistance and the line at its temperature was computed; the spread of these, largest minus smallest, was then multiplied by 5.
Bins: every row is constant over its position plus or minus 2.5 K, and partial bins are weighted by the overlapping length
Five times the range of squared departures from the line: 0.81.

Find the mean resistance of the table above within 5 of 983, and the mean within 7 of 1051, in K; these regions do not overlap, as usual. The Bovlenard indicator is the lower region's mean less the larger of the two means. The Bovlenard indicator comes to -0.08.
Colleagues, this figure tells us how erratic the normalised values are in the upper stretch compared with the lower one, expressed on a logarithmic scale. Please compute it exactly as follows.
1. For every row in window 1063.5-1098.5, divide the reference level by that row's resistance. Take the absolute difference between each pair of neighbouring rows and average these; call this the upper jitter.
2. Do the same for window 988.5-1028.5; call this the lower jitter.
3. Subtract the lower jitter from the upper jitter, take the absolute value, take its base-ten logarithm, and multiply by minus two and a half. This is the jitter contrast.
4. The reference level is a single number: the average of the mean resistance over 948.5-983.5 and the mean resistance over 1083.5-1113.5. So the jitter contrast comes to 5.6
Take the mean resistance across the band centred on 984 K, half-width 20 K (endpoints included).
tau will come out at 3.35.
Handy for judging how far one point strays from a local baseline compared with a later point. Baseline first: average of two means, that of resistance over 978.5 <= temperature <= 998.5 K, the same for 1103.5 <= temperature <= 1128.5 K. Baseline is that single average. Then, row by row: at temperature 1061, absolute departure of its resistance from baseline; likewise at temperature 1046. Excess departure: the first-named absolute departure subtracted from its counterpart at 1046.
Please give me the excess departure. 0.061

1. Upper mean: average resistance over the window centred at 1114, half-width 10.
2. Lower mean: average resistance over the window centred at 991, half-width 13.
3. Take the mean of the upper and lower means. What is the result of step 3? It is 3.55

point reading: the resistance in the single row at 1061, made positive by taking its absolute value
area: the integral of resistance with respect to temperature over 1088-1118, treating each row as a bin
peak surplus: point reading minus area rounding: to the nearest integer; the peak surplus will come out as -109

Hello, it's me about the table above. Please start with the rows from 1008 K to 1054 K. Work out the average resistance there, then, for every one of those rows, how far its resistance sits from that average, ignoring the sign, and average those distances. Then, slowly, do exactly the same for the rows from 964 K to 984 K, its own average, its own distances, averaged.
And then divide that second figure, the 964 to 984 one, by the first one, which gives 1.4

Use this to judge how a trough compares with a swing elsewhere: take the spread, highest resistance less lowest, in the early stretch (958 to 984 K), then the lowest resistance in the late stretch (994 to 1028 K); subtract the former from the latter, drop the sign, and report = 3.14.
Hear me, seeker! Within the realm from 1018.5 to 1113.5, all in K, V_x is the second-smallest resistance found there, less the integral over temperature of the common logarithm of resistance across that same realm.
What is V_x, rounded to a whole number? -49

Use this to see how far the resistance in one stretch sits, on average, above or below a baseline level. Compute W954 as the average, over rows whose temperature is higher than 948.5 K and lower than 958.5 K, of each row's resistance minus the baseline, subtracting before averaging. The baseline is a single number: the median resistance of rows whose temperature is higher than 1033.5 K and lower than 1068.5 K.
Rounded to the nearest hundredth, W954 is -0.01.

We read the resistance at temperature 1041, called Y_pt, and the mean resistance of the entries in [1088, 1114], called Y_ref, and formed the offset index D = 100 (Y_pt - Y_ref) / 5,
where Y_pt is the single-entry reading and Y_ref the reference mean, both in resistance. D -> -4.1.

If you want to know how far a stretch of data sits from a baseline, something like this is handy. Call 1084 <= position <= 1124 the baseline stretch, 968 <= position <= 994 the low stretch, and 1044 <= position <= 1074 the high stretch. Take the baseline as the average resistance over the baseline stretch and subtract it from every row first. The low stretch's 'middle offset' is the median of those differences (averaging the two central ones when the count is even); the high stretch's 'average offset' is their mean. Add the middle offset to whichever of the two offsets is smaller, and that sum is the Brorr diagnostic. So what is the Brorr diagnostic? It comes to -0.79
